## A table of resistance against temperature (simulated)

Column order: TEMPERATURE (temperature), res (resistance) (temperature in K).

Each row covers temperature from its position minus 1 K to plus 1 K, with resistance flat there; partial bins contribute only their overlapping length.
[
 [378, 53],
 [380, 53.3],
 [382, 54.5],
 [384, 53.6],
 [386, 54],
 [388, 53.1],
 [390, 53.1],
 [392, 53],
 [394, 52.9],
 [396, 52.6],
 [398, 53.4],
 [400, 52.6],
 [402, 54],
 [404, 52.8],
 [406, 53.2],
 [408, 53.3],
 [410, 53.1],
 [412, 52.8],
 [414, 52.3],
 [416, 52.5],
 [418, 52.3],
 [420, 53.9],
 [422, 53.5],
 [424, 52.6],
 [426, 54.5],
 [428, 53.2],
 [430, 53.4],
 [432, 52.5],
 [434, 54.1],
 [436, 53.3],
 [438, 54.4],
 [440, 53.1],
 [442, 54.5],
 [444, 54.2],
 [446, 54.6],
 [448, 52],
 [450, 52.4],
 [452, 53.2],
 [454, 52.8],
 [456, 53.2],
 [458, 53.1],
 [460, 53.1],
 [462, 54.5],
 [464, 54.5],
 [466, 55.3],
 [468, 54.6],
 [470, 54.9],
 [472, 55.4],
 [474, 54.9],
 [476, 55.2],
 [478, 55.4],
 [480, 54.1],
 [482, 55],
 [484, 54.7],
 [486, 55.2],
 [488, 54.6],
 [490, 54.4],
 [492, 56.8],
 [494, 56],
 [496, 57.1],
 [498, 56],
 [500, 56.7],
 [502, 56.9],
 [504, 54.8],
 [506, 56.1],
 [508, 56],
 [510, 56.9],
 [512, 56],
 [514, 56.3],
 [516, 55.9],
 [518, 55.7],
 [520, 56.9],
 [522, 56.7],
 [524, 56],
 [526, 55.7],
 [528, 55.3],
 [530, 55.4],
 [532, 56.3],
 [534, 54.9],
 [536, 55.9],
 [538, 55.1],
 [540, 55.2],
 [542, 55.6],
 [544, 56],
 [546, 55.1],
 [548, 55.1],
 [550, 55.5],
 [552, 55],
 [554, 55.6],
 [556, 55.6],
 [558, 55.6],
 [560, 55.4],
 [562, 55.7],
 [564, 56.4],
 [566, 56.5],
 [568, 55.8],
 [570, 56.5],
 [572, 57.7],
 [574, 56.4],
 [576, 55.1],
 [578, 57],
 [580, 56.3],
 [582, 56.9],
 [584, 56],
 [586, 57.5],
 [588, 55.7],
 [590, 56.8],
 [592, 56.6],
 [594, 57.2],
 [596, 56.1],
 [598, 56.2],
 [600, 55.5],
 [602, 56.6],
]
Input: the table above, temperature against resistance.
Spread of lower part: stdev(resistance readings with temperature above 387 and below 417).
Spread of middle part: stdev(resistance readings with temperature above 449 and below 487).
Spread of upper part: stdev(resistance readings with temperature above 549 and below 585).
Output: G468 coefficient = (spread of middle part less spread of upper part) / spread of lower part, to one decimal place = 0.7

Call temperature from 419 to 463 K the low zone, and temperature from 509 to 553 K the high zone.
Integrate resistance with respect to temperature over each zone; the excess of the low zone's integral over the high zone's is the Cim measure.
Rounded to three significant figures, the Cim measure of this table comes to -101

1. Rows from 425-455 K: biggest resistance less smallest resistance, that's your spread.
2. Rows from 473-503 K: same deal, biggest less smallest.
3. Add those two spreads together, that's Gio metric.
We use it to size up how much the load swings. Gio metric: 5.6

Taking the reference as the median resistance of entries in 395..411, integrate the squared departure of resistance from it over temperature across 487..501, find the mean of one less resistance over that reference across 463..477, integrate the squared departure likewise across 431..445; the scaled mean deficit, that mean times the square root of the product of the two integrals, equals -1.3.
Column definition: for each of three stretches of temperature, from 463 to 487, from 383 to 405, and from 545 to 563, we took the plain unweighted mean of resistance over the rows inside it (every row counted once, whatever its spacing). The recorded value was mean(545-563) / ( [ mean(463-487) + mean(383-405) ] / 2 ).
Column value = 1.02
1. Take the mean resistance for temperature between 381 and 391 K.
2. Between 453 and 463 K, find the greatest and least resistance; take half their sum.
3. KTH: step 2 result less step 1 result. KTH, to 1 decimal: 0.0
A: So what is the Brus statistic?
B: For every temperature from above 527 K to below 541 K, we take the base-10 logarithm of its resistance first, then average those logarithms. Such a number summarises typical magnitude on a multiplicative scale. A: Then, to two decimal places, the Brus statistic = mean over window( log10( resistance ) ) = 1.74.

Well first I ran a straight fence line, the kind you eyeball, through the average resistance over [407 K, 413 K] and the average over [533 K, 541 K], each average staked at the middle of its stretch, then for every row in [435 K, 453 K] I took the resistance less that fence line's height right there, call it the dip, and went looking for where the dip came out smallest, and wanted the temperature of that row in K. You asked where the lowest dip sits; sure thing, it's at 448 K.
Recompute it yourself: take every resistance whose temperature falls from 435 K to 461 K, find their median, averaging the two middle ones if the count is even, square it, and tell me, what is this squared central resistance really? 2830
